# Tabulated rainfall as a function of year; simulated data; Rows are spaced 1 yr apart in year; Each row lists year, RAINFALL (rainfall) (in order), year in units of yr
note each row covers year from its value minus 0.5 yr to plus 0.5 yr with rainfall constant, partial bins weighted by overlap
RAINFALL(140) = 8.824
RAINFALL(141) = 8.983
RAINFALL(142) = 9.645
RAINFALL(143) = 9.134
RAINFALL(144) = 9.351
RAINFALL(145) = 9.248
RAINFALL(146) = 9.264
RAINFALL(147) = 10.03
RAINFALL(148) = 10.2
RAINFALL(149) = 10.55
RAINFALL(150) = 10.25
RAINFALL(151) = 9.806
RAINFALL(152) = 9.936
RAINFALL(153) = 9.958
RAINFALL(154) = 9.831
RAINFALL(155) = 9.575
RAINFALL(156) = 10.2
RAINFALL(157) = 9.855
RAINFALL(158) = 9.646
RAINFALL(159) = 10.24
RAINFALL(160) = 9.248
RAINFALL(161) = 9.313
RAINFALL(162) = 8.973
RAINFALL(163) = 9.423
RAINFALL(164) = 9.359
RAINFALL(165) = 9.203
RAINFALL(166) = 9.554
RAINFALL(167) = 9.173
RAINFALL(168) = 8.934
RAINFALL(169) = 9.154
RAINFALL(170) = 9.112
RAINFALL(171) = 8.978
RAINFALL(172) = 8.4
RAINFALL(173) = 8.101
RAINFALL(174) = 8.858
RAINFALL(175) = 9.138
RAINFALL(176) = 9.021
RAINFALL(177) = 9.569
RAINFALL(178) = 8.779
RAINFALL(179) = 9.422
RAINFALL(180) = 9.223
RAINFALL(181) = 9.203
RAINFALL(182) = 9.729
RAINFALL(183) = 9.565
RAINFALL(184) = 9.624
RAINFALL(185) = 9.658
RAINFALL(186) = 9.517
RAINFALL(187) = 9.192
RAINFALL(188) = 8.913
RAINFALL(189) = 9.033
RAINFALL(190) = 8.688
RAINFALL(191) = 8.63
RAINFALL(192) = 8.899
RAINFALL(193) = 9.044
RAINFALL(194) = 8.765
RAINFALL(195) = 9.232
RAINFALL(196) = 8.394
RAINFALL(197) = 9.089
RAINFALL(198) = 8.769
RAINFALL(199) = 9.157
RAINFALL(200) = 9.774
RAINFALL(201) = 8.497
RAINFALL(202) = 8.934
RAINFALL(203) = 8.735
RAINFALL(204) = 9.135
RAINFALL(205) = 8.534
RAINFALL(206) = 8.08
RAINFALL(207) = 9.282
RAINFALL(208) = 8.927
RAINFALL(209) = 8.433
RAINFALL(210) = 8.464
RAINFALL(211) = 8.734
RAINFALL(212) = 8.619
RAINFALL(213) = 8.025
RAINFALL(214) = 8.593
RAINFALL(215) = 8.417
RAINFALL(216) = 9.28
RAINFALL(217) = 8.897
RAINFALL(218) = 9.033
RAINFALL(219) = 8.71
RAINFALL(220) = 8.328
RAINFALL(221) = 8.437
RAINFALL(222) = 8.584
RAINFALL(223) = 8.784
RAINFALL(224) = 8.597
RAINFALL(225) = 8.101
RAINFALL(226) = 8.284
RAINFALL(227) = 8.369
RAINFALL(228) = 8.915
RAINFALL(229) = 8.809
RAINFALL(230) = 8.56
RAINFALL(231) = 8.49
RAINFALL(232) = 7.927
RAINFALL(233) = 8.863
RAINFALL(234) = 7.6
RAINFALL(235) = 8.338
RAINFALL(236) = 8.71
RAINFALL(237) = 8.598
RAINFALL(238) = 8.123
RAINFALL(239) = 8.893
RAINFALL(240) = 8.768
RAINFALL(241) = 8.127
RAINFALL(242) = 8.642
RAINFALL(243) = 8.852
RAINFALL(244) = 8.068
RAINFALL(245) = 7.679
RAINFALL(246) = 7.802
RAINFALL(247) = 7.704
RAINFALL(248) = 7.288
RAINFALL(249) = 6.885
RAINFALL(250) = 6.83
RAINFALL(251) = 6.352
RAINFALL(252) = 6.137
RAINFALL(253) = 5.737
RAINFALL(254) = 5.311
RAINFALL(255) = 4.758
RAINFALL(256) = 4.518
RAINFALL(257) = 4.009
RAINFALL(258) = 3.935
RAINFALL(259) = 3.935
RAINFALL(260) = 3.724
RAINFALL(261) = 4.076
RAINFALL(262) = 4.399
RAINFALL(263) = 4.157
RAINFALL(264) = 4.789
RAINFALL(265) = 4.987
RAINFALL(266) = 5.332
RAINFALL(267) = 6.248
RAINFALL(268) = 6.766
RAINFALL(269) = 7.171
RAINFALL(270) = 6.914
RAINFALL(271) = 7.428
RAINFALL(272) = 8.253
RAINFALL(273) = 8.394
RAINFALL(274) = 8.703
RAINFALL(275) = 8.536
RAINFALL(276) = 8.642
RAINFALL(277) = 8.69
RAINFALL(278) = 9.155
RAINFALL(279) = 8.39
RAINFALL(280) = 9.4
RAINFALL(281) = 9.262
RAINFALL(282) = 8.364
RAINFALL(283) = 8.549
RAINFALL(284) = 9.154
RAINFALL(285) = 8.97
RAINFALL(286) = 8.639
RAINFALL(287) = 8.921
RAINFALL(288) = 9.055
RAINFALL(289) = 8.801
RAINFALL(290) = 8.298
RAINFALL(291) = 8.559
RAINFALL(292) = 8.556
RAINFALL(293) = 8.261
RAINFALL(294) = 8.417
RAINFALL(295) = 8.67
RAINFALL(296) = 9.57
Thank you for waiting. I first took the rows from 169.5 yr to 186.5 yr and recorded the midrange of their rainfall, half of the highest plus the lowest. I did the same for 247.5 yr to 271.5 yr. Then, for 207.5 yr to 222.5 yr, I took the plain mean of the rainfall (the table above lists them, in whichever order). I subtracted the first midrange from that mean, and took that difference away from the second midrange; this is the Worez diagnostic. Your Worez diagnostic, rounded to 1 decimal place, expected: 5.9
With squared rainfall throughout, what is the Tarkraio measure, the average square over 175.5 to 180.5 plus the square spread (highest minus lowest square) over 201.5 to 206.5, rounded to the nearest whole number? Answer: 103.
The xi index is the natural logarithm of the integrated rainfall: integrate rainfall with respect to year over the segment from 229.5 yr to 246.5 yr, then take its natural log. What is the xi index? 4.96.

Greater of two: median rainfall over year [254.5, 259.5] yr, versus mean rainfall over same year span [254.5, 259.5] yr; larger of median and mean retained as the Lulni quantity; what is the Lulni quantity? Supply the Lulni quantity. 4.2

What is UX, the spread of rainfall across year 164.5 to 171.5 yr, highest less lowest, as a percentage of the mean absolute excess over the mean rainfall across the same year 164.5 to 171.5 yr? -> 477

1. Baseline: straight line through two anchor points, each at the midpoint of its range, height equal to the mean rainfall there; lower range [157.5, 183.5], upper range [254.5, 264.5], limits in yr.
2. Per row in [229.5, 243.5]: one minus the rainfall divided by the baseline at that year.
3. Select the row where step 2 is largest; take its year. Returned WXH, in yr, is 234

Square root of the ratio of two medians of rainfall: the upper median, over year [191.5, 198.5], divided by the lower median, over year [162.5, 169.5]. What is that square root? 0.98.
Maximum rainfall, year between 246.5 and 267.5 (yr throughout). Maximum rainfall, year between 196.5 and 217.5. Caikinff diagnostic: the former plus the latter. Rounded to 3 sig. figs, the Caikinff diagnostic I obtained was 17.5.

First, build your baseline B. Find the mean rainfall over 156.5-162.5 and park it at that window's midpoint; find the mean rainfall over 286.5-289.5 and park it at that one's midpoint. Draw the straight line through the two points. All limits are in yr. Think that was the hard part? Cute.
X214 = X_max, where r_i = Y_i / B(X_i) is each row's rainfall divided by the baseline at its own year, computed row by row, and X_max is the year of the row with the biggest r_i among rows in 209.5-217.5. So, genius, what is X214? 216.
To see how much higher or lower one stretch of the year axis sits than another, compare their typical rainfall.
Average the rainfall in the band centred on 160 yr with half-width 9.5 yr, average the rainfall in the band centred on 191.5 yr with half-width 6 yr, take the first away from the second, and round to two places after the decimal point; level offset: -0.60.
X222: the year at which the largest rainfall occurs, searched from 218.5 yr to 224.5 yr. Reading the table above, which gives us 223 yr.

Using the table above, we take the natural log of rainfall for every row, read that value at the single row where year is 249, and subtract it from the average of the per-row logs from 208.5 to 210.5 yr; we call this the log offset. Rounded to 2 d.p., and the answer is 0.20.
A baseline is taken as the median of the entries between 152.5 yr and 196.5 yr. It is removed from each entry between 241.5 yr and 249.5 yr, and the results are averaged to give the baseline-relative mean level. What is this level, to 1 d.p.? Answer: -1.3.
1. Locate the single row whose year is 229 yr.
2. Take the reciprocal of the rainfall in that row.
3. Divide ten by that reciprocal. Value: 88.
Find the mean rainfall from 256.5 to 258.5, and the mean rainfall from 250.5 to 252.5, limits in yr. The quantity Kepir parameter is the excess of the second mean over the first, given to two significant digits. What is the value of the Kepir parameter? 2.3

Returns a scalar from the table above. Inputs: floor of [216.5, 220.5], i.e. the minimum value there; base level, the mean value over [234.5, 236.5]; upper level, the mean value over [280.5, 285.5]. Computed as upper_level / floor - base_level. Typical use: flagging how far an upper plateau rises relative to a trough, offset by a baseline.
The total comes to -7.5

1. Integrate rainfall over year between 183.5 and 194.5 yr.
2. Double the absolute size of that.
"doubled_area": 200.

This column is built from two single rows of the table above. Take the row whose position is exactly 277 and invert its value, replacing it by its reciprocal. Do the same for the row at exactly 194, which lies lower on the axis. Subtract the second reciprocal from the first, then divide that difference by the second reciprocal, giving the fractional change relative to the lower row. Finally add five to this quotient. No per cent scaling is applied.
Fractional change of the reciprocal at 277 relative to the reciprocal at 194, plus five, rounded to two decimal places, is 5.01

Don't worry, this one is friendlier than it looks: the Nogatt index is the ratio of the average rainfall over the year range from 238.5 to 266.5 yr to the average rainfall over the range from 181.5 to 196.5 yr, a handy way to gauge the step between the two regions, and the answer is 0.67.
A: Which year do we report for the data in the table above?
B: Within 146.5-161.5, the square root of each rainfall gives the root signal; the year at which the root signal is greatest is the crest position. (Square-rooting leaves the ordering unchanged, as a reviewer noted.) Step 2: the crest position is 149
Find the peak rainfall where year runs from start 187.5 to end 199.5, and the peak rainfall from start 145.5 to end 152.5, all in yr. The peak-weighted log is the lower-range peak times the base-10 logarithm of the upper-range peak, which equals 10.2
